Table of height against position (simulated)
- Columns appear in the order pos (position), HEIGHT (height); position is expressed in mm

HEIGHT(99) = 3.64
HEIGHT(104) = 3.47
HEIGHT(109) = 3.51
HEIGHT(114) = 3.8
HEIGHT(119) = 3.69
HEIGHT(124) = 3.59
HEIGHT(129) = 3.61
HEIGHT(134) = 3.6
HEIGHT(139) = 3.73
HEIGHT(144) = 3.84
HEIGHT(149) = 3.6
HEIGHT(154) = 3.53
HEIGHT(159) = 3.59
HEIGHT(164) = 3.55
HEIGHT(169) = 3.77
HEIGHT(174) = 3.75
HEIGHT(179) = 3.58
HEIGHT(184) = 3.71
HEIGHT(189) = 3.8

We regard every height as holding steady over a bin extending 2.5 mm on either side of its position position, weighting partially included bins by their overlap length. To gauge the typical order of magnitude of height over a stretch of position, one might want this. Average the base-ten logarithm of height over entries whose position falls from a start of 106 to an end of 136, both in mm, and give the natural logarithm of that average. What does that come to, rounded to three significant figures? -0.580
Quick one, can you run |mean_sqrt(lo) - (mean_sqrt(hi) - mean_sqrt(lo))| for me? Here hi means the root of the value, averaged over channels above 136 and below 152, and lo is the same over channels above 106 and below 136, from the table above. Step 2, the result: 1.88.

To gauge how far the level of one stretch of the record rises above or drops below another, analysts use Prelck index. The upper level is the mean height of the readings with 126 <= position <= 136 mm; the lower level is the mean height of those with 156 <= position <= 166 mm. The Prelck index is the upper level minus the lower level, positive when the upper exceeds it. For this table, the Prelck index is 0.04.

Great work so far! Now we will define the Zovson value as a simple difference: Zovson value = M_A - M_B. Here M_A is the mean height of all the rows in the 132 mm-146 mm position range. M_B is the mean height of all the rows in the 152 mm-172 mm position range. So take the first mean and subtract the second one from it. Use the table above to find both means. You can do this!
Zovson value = 0.11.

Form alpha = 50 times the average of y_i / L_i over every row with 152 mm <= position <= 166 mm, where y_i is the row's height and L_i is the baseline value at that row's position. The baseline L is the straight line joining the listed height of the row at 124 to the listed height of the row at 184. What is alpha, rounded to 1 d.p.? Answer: 48.6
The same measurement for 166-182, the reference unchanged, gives 50.1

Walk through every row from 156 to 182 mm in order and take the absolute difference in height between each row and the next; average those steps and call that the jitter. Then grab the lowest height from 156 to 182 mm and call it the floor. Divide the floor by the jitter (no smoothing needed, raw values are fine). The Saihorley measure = 32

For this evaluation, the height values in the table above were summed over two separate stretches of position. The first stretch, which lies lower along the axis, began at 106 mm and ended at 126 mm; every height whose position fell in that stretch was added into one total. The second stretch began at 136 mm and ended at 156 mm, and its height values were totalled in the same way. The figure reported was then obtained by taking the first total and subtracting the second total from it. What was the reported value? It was 0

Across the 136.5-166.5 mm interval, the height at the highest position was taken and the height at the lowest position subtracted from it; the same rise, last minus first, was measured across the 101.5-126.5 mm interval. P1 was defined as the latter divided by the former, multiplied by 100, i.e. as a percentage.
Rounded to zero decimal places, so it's -67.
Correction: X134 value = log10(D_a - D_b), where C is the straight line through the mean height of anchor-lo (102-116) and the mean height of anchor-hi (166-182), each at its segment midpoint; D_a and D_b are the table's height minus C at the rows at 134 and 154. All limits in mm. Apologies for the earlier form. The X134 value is -1.0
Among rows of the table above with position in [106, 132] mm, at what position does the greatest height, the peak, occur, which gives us 114 mm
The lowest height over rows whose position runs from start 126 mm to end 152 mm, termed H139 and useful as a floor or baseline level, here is 3.6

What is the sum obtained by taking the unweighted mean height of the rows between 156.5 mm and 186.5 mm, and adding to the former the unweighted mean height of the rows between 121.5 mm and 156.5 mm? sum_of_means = 7.30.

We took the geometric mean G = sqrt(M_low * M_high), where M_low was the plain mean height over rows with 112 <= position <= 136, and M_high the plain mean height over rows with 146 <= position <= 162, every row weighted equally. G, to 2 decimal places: 3.62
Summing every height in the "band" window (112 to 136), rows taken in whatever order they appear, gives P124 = 18.3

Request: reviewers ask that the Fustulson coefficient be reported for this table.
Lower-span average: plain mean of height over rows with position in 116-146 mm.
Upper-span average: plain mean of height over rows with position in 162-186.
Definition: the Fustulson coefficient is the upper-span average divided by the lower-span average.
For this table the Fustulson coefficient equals 1.00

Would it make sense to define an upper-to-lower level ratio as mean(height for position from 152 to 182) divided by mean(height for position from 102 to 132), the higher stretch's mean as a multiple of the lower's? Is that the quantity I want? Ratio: 1.00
